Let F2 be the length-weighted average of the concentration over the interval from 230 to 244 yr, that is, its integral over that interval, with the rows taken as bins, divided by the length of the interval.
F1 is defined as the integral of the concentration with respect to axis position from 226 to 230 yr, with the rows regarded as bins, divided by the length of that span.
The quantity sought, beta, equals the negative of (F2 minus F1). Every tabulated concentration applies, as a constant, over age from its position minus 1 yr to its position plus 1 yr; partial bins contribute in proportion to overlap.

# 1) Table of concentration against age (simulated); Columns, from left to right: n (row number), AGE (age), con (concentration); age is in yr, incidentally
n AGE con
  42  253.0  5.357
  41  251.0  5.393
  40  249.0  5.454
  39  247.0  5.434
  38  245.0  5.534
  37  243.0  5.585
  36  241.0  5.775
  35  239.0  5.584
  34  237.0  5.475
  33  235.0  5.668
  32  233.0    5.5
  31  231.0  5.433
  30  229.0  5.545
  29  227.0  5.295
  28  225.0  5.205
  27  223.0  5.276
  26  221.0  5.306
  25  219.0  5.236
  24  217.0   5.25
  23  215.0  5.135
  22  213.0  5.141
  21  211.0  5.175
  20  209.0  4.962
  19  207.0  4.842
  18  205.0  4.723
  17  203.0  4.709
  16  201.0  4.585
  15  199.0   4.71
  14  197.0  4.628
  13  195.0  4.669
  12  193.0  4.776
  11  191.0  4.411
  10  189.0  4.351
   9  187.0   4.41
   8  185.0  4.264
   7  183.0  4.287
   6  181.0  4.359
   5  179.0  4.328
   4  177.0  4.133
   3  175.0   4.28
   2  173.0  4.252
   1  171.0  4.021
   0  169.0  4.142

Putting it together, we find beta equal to -0.2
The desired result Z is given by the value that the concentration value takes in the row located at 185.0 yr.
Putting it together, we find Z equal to 4.264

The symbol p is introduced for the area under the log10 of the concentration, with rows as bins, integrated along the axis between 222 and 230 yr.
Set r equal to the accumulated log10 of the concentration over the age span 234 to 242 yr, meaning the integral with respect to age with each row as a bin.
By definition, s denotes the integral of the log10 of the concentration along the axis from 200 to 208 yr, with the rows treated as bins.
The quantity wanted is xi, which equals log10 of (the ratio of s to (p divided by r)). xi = 0.745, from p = 5.81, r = 6.0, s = 5.4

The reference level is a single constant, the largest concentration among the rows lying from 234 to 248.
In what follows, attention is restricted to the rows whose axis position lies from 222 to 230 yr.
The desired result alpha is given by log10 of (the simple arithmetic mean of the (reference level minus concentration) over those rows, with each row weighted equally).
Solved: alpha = -0.35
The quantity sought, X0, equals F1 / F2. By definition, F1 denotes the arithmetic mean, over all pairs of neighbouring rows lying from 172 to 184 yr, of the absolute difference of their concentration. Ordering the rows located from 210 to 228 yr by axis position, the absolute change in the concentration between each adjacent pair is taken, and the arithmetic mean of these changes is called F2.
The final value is 1.8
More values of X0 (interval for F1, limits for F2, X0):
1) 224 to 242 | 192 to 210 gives 1.6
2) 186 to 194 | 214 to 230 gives 1.8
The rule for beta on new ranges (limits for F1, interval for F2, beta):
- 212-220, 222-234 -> -0.2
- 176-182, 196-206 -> -0.4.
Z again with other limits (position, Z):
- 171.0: 4.021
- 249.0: 5.454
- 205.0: 4.723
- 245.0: 5.534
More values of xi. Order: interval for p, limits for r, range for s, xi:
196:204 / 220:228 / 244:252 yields 0.804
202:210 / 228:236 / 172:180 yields 0.738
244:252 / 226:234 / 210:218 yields 0.756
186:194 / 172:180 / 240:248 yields 0.760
